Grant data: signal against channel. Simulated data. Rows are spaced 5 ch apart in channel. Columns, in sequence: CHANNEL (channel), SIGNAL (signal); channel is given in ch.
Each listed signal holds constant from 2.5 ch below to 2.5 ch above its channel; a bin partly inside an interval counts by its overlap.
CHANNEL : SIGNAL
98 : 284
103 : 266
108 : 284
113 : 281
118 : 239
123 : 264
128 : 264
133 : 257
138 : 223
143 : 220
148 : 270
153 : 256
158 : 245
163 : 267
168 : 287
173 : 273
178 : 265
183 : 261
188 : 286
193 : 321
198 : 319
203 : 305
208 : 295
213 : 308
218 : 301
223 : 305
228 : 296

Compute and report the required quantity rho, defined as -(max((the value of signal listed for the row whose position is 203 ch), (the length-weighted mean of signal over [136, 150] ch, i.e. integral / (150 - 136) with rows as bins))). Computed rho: -305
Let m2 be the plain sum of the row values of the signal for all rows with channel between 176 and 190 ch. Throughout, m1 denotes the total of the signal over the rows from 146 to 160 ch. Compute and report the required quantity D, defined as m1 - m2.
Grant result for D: -41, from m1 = 771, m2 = 812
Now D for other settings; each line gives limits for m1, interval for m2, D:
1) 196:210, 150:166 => 151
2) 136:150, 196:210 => -206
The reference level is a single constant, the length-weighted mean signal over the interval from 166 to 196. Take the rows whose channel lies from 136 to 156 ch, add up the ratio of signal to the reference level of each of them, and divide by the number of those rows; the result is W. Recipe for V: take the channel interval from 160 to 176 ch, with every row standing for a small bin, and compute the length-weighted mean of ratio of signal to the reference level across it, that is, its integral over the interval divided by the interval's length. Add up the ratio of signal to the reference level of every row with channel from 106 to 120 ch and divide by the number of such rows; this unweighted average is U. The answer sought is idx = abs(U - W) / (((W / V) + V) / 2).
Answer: 0.10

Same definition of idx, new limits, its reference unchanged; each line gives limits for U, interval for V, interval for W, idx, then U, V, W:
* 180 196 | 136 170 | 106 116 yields 0.02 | 1.02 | 0.89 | 1.00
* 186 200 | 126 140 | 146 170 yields 0.16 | 1.09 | 0.88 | 0.94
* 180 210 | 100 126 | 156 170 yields 0.11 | 1.05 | 0.94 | 0.94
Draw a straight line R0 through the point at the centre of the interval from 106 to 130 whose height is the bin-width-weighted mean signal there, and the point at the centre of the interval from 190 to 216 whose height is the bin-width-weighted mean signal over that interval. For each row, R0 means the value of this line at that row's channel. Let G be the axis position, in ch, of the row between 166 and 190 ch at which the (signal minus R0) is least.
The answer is 183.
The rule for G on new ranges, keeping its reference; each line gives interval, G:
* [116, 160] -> 143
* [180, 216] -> 183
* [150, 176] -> 158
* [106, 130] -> 118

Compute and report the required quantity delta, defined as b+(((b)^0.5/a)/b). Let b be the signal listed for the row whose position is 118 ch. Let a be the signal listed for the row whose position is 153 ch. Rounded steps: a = 256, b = 239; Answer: 239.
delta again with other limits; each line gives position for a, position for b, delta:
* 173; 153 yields 256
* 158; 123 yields 264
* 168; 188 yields 286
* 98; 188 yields 286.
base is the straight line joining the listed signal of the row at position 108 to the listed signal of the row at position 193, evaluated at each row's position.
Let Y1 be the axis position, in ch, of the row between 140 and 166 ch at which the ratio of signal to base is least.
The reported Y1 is 143 ch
